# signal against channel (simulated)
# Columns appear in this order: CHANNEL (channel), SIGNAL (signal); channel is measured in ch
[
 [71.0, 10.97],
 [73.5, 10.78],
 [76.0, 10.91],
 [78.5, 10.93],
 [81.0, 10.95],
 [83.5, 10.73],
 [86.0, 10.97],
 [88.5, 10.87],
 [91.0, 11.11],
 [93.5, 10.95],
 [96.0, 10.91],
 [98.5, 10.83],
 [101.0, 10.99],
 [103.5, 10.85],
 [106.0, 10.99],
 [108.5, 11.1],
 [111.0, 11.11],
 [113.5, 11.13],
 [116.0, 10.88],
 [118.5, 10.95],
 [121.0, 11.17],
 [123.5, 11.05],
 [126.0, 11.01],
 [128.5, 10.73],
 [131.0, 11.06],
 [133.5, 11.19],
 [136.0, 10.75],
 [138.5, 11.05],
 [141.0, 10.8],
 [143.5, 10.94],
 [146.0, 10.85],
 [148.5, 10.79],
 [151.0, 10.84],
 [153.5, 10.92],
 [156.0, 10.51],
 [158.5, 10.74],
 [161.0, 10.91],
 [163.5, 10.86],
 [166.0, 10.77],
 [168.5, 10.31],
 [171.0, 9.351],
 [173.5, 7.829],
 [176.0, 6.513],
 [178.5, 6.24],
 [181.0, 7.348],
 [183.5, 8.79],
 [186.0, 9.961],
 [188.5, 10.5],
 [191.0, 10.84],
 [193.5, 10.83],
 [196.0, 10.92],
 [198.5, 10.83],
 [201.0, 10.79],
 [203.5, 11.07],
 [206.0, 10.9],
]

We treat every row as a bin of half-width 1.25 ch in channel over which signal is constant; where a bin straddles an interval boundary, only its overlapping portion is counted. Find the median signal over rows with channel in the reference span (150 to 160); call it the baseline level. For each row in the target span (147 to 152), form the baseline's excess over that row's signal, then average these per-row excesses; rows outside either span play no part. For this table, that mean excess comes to -0.03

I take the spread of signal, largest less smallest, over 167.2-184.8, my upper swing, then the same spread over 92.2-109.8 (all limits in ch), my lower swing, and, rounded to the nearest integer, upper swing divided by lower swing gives 15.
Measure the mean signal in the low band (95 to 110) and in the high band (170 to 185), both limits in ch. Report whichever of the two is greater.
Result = 10.9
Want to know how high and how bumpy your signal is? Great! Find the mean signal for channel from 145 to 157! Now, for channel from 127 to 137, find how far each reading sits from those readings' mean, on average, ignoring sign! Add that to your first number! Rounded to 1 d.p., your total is 11.0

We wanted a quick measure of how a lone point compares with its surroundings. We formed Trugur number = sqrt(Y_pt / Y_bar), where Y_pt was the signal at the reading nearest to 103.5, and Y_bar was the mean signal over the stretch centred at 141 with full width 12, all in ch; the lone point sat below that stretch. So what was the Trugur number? 1.00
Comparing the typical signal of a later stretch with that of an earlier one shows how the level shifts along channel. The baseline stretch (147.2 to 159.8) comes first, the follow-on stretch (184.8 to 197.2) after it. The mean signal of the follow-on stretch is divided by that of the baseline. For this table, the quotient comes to 0.986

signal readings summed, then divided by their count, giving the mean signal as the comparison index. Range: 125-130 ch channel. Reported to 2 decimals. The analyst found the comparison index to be 10.87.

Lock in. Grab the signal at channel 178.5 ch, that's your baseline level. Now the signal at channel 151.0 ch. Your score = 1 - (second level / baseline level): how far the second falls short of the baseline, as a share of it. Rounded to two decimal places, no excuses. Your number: -0.74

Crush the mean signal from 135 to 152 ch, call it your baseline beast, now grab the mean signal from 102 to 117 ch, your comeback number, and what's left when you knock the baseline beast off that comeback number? 0.15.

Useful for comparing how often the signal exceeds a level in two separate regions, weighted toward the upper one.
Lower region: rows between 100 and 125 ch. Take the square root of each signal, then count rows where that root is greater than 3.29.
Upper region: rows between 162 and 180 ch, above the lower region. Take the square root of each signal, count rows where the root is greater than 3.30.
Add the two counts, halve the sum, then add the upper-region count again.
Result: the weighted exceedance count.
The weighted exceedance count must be 5.0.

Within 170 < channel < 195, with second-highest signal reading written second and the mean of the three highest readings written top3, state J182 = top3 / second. 0.990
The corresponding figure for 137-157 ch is 1.003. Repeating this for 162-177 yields 0.989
